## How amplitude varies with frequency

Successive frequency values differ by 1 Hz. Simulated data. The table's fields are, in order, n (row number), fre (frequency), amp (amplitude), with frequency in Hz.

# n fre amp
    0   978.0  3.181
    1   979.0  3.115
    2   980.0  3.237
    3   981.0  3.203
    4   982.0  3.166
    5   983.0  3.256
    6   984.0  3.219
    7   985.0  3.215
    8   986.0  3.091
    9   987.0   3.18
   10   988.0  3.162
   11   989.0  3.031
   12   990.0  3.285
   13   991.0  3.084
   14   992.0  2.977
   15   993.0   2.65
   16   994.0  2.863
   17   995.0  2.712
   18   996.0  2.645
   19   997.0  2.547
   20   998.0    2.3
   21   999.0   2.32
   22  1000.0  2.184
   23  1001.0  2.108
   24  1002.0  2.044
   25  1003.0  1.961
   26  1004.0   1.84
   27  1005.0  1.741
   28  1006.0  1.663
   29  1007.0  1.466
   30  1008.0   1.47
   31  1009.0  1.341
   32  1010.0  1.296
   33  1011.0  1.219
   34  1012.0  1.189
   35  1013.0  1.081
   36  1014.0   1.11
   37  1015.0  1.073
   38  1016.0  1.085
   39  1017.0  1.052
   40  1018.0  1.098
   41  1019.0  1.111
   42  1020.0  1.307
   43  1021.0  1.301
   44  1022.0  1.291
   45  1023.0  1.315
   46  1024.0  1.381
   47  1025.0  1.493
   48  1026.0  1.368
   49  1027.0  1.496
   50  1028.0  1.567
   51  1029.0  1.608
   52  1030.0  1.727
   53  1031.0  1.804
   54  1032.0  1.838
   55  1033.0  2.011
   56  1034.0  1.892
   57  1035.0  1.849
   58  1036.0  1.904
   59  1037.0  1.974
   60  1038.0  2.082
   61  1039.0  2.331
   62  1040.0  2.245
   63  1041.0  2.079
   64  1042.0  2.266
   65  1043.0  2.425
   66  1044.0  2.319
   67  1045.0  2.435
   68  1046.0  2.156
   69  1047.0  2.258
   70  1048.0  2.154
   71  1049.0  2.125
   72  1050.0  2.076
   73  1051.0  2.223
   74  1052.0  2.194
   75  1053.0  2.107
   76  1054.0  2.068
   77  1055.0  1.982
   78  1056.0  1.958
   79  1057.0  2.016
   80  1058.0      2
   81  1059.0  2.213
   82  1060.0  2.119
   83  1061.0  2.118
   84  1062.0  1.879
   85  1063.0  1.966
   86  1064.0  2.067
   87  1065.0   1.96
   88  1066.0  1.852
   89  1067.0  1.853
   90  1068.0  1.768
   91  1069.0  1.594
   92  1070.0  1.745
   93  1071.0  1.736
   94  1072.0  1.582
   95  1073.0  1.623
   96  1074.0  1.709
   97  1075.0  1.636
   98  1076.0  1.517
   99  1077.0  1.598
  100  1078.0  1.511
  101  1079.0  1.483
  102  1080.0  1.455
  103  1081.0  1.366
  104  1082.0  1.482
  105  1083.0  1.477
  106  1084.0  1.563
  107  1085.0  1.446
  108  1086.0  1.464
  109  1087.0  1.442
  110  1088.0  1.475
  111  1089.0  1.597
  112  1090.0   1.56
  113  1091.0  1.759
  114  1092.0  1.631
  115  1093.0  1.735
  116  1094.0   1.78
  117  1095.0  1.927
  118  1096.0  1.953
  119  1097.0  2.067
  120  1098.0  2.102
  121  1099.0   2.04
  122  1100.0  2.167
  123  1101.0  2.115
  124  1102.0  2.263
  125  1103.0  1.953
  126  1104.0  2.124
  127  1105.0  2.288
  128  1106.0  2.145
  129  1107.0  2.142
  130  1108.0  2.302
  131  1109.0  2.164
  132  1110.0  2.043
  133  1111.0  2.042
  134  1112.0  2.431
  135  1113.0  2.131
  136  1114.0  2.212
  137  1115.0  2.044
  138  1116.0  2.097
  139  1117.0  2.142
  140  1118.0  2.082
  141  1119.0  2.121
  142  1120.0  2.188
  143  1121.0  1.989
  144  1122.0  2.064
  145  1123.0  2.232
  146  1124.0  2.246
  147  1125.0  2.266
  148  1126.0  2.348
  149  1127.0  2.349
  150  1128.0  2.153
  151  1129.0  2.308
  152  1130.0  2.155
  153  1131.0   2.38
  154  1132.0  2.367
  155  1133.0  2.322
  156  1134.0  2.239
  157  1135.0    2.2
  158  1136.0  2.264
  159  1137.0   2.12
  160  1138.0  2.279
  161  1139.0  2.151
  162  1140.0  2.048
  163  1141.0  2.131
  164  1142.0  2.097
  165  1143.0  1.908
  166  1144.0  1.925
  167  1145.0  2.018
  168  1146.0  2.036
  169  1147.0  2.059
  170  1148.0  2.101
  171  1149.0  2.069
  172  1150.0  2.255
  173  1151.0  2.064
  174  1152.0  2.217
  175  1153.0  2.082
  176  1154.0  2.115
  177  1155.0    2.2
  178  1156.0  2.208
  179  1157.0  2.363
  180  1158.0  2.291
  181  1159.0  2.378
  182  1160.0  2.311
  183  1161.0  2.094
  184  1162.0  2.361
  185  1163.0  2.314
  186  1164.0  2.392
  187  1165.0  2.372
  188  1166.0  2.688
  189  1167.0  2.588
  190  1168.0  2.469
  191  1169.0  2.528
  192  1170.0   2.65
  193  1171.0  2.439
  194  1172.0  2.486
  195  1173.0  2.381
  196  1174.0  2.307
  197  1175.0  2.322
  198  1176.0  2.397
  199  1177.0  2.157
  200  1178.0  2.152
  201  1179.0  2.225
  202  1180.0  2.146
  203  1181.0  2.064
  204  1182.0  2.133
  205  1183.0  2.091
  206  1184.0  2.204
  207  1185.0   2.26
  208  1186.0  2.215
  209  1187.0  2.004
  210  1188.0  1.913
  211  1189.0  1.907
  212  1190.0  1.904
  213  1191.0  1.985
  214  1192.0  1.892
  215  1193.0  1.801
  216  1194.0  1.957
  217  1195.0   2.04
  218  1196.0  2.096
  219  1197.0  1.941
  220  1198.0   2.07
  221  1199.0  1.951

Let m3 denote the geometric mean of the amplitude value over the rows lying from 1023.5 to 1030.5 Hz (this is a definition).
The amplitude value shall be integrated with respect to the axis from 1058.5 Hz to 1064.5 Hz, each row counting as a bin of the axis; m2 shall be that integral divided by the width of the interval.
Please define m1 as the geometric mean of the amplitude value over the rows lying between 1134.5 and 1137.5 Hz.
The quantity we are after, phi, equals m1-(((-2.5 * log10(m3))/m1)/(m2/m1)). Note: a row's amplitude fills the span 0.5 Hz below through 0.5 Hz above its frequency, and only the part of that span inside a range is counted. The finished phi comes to 2.41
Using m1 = 2.2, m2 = 2.1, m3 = 1.5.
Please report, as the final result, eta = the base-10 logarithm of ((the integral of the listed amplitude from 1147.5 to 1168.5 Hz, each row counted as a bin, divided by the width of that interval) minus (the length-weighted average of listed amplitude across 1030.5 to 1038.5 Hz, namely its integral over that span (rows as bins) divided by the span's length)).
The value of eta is -0.44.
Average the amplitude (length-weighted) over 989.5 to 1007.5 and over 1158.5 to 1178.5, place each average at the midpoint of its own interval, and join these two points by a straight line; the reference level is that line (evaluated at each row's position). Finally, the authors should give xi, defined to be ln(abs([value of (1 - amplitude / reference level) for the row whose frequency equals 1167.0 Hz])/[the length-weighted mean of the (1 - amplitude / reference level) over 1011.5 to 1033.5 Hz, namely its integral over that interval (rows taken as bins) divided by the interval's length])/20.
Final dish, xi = -0.080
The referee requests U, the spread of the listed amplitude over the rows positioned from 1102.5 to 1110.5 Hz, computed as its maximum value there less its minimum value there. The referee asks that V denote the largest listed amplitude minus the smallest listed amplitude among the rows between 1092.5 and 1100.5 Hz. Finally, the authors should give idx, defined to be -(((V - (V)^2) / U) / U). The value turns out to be -2.0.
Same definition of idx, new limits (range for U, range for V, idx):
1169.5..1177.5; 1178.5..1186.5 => -0.6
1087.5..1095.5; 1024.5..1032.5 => -1.2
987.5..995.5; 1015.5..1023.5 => -0.5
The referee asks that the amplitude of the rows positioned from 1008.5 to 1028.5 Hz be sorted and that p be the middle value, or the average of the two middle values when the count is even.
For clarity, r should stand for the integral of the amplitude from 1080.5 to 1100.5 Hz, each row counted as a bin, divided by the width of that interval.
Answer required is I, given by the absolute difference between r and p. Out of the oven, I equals 0.41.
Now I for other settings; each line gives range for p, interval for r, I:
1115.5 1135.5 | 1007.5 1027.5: 0.96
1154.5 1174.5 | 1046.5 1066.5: 0.31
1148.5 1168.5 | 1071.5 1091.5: 0.76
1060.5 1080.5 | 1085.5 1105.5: 0.15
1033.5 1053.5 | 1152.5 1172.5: 0.21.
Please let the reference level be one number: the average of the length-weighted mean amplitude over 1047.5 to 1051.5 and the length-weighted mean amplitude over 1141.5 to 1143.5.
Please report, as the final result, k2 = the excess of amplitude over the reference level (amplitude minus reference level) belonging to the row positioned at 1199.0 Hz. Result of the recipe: -0.12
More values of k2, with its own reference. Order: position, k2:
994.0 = 0.79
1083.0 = -0.60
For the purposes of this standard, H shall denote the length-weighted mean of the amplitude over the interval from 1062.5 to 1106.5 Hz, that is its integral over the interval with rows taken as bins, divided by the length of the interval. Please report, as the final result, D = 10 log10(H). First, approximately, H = 1.76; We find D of 2.46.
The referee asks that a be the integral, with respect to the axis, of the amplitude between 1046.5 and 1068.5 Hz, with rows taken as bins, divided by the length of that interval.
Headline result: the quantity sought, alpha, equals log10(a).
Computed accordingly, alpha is 0.310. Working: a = 2.04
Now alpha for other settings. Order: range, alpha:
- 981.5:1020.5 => 0.329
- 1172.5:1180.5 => 0.354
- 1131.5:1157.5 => 0.332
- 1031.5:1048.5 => 0.328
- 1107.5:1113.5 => 0.340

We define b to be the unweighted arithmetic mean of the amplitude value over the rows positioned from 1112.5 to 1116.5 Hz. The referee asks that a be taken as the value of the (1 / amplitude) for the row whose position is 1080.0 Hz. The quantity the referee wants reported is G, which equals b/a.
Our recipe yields 3.1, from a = 0.69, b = 2.12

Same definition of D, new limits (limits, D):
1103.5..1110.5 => 3.37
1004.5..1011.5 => 1.63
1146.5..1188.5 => 3.55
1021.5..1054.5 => 2.88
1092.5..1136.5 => 3.33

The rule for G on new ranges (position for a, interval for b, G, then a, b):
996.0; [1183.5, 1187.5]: 5.7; 0.38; 2.17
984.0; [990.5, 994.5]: 9.3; 0.31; 2.89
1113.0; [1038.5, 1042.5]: 4.8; 0.47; 2.23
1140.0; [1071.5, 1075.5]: 3.4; 0.49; 1.64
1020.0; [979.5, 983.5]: 4.2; 0.77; 3.22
